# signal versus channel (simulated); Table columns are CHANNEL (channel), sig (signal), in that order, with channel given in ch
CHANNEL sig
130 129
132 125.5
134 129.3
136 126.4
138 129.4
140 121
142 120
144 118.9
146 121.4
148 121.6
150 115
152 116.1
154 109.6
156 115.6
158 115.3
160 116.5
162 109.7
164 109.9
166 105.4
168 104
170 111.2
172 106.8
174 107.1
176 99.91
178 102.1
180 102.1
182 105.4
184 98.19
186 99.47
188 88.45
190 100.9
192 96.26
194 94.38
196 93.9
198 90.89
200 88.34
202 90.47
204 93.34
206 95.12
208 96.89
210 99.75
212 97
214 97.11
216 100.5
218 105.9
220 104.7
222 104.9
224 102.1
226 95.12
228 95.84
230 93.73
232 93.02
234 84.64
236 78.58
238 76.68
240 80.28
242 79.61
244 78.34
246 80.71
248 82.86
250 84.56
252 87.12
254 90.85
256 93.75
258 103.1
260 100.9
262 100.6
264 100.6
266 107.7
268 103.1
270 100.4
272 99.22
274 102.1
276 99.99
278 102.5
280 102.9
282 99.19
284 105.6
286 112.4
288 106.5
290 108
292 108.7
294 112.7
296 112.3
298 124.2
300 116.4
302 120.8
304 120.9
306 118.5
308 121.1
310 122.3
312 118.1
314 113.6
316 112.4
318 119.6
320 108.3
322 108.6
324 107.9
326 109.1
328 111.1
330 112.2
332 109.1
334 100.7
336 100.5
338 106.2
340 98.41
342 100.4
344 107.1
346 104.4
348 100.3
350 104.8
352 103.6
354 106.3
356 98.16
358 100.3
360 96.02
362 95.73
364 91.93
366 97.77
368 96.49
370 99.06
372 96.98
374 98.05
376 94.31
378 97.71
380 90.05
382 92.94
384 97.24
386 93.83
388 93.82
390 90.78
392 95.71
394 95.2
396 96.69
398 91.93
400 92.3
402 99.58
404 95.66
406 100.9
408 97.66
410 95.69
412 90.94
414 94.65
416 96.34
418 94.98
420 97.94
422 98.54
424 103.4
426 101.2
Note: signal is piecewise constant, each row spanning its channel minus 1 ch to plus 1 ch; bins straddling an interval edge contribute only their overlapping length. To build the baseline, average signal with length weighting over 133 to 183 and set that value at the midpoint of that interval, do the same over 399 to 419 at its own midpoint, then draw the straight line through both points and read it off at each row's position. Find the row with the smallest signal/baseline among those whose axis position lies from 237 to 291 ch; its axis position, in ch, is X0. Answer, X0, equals 238 ch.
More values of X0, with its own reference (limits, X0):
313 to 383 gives 380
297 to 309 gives 300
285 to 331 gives 288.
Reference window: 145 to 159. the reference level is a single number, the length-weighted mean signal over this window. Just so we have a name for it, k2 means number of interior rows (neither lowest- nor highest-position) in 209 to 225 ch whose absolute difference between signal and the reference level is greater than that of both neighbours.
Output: 2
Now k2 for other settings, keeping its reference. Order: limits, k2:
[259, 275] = 1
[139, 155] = 1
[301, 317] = 2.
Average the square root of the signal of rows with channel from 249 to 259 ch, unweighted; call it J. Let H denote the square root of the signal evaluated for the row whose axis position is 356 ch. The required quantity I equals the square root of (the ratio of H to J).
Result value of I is 1.02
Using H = 9.9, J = 9.6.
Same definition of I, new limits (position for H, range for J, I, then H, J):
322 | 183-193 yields 1.03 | 10.4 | 9.8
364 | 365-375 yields 0.98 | 9.6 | 9.9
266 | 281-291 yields 1.00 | 10.4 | 10.3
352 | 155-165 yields 0.98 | 10.2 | 10.6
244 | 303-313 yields 0.90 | 8.9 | 11.0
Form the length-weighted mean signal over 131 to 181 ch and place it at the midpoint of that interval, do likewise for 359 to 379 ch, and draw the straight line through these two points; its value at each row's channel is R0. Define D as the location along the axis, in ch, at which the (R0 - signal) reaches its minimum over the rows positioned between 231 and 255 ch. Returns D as 232 ch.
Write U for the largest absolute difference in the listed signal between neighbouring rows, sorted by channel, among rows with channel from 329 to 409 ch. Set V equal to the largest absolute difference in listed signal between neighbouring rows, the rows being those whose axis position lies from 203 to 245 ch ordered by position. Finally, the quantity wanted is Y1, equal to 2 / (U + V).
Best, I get 0.12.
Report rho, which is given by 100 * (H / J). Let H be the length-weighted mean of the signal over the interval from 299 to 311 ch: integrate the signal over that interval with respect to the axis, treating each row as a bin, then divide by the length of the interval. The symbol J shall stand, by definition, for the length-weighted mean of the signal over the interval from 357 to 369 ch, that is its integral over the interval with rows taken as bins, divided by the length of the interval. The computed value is 125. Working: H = 120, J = 96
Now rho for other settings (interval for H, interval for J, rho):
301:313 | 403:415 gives 125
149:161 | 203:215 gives 119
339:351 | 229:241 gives 121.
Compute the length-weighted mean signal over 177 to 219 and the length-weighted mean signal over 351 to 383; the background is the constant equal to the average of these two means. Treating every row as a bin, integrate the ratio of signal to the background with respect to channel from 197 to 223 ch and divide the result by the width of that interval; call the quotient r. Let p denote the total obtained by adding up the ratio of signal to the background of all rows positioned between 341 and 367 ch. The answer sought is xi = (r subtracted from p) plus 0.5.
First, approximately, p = 13.5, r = 1.00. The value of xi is 13.0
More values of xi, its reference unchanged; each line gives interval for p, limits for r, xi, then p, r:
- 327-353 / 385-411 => 13.5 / 14.0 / 0.98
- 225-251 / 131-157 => 10.6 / 11.4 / 1.24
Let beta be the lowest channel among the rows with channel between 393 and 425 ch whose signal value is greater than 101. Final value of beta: 424 ch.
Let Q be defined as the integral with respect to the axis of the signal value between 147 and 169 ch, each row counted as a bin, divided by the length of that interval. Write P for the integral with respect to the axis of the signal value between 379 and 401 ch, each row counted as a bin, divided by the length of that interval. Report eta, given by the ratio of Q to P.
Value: 1.2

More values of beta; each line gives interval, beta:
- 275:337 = 278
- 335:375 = 338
